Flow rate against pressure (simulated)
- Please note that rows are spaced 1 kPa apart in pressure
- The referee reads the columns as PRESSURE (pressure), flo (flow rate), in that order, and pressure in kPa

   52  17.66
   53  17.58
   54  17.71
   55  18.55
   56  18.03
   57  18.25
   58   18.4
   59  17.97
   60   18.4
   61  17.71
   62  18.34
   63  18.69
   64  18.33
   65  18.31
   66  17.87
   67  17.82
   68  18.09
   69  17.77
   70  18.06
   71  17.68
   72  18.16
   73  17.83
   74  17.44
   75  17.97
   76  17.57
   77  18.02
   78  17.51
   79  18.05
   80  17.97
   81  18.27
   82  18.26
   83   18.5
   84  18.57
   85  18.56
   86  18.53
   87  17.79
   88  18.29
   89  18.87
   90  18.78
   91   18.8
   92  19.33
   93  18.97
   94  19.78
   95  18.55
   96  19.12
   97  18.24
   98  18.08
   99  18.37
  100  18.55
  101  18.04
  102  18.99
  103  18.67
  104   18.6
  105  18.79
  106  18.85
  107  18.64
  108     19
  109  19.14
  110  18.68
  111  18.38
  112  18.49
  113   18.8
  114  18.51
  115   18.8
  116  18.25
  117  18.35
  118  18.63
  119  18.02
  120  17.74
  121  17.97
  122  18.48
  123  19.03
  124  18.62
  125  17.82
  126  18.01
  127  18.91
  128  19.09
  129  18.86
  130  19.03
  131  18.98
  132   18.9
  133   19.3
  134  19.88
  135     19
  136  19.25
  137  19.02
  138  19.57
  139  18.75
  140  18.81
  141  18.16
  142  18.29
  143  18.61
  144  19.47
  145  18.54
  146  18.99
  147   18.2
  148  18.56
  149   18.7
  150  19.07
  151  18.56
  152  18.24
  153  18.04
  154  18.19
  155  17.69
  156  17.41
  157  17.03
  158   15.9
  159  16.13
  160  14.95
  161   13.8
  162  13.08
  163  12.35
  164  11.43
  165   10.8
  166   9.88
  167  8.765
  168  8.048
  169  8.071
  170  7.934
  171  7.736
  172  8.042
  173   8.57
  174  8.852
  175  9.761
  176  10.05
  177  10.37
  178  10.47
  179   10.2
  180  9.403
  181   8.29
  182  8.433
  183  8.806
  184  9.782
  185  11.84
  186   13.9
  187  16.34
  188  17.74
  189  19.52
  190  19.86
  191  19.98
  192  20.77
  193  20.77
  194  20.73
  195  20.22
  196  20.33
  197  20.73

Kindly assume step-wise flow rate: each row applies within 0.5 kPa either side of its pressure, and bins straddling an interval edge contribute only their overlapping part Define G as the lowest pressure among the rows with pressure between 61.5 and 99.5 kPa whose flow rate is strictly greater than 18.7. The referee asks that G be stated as 89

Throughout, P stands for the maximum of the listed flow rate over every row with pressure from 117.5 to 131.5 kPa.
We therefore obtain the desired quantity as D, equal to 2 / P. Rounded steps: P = 19.09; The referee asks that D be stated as 0.1048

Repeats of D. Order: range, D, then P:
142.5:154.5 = 0.1027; 19.47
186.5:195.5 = 0.0963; 20.77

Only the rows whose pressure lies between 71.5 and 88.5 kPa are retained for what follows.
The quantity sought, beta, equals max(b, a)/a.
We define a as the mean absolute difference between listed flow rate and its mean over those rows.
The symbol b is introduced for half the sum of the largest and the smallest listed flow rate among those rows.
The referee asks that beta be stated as 60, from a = 0.30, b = 18.0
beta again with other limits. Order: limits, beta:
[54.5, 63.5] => 76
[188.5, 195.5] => 48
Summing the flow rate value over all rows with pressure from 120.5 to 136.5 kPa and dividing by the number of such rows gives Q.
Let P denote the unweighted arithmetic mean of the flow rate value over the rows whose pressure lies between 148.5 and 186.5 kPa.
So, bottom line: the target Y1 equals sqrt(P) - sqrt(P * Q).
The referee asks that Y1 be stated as -12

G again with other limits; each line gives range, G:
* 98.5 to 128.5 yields 102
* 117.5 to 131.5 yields 123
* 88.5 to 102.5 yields 89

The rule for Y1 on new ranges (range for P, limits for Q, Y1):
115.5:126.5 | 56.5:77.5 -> -14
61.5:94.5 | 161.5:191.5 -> -10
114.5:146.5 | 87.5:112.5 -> -14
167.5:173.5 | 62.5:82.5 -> -9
